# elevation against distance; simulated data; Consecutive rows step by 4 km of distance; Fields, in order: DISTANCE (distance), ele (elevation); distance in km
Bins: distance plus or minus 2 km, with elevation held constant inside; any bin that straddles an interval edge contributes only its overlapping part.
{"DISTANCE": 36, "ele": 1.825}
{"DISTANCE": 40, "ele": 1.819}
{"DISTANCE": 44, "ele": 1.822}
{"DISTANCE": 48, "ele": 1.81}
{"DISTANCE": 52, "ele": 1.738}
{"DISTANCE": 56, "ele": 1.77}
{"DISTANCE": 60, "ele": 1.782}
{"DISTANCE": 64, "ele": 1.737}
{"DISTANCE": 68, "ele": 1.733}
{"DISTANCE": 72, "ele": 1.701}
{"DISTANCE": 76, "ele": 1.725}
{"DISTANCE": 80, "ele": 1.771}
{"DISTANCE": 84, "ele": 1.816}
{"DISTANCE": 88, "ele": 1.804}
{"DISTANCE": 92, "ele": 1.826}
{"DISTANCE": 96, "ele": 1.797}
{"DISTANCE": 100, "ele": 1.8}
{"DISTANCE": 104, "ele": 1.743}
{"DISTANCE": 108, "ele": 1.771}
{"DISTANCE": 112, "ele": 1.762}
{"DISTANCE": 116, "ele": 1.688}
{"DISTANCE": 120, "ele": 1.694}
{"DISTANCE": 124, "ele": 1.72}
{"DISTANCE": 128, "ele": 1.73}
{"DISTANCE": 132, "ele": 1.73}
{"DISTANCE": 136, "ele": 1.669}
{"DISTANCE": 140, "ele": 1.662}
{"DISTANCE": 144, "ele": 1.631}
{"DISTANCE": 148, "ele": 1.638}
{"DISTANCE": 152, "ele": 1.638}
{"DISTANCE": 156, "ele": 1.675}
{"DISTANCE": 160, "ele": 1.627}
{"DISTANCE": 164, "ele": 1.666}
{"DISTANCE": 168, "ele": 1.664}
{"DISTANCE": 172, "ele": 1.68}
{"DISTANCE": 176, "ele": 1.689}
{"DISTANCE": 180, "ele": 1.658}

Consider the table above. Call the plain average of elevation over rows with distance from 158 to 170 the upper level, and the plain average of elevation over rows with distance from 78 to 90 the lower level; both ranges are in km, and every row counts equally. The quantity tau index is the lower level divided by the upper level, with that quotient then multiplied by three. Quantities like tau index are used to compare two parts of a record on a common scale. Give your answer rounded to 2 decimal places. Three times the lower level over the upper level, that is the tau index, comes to 3.26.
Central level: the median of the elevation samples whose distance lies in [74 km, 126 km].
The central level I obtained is 1.77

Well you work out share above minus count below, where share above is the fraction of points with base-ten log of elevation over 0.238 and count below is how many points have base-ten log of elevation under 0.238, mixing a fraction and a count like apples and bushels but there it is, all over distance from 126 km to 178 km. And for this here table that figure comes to -10.8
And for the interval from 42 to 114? -1.1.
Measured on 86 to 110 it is 1.0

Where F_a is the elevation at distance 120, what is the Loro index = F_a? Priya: 1.694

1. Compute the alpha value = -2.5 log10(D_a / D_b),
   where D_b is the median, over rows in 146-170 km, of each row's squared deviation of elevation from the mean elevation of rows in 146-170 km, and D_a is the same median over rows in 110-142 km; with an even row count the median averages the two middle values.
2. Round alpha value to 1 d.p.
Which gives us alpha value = -3.1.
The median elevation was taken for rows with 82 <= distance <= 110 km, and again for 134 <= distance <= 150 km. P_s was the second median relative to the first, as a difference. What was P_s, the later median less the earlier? -0.15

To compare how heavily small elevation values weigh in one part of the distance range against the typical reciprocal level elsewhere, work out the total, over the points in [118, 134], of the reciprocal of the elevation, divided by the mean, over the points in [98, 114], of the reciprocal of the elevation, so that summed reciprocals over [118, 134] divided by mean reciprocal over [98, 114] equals 4.12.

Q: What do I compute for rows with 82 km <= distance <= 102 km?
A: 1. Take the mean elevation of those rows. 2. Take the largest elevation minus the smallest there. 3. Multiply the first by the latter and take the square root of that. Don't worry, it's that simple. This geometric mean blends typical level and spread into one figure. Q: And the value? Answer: 0.23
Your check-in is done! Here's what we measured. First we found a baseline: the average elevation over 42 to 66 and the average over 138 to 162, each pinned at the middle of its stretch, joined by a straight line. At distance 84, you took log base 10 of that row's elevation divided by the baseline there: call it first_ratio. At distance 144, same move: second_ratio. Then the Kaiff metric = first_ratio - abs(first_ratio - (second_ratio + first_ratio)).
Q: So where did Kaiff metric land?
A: 0.014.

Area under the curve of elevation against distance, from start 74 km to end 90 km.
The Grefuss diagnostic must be 28.5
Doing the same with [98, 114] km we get 28.3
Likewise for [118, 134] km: 27.5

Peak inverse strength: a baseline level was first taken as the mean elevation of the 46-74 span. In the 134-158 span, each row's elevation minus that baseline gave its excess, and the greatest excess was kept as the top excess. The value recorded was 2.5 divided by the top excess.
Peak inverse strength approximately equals -32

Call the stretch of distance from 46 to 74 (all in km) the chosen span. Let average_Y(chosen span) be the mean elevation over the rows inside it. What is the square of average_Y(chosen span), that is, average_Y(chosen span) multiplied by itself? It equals 3.07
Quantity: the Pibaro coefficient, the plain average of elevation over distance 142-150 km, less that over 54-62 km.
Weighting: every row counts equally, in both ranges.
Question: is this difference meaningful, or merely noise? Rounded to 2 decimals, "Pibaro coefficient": -0.14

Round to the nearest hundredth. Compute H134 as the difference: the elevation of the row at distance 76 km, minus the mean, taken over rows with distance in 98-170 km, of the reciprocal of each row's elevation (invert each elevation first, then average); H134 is 1.13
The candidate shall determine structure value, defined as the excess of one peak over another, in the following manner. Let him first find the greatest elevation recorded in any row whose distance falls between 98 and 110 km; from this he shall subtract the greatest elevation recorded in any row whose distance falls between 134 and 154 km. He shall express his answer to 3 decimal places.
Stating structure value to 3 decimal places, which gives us 0.131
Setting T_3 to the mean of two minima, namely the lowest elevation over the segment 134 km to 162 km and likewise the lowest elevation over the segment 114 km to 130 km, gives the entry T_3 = 1.66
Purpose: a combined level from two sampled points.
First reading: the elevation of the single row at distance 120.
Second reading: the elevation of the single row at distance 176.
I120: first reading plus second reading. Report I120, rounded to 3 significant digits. 3.38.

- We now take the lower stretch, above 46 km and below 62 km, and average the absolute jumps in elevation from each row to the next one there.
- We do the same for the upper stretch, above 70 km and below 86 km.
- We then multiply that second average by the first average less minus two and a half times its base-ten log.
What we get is -0.13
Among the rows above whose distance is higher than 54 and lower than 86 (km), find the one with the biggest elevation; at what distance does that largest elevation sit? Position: 84 km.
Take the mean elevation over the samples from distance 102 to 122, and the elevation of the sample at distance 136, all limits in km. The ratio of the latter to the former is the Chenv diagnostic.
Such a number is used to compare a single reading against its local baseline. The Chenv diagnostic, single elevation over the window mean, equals 0.96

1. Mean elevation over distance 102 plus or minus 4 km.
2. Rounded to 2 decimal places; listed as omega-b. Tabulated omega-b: 1.77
